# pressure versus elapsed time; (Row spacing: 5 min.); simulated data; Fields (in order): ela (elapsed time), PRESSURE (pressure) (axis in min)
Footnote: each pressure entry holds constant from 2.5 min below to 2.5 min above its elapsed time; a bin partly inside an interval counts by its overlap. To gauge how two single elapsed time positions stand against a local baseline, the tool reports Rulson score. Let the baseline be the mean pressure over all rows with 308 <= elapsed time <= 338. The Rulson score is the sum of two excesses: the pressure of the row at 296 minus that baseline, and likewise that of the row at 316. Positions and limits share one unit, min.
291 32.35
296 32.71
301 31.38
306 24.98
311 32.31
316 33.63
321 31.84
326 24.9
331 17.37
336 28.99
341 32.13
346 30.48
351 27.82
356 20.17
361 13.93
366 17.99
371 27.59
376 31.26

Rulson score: 10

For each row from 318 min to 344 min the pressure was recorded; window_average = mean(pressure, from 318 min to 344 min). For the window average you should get 27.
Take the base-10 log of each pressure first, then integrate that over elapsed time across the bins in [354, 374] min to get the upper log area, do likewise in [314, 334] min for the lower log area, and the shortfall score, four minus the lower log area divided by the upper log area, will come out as 2.90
